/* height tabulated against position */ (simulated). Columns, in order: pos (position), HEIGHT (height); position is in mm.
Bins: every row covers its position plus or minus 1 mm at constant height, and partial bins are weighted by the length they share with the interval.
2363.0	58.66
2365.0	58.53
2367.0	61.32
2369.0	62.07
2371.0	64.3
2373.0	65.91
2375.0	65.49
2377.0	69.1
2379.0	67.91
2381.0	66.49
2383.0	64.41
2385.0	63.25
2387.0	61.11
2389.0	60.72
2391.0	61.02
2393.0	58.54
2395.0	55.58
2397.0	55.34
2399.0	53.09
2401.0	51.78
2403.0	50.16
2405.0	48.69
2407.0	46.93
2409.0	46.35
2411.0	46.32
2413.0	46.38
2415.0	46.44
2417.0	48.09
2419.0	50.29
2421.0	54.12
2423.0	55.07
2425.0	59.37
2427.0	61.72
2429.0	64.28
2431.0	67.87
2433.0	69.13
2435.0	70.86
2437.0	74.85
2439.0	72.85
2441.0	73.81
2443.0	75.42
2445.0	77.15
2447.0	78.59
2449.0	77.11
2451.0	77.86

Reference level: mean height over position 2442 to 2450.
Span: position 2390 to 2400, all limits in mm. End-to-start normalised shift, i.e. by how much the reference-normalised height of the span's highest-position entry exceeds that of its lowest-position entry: -0.10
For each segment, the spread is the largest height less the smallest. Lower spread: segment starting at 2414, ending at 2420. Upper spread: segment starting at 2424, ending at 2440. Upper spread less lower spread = 11.6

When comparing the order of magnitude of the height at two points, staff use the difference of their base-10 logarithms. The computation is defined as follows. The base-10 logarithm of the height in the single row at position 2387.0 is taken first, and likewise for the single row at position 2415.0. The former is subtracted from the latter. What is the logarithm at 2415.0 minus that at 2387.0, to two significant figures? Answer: -0.12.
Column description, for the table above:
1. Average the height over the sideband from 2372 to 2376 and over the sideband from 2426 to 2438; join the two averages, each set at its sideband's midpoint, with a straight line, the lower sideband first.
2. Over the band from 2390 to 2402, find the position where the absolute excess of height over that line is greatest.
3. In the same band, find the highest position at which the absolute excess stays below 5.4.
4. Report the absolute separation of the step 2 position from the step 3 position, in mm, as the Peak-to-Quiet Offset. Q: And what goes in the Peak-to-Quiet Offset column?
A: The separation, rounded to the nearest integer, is 10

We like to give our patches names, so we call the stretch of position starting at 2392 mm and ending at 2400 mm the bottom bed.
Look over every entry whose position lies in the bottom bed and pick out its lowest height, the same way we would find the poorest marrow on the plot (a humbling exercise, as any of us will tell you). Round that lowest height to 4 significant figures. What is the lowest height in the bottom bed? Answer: 53.09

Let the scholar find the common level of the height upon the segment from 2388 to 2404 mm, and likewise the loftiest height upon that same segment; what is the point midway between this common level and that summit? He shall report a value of 58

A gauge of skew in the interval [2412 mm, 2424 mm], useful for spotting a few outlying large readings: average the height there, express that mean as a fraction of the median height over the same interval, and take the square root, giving 1.01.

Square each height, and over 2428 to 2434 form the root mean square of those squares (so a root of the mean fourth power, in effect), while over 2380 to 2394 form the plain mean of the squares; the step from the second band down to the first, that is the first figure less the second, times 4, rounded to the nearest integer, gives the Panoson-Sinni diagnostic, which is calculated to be 2547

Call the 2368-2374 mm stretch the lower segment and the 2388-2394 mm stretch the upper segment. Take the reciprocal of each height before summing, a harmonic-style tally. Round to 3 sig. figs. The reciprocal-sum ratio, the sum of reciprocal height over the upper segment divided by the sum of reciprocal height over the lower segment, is 1.07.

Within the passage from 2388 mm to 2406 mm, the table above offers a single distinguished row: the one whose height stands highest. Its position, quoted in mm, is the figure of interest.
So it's 2391.0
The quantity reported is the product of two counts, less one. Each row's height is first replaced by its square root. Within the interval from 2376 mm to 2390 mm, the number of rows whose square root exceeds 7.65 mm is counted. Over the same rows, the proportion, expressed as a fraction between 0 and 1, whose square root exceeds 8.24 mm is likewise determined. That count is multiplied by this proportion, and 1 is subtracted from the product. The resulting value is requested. 1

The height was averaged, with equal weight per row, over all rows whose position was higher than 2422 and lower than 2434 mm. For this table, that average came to 63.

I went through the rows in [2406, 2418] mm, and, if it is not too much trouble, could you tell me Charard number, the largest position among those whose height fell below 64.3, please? 2417.0 mm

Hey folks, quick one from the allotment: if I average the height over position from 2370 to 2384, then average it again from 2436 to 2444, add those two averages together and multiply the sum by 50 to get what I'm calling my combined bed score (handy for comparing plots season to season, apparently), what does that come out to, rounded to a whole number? 7023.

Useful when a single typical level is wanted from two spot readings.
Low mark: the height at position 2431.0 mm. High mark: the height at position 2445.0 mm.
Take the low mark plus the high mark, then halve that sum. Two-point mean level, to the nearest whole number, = 73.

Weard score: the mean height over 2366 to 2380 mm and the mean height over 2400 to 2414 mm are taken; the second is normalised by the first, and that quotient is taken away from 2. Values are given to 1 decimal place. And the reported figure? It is 1.3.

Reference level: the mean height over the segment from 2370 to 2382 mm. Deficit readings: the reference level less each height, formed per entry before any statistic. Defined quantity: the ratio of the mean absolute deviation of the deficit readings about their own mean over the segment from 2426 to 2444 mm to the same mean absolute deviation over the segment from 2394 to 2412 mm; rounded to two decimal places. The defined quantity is 1.25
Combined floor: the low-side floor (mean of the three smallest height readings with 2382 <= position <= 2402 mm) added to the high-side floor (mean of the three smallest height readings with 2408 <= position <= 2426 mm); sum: 100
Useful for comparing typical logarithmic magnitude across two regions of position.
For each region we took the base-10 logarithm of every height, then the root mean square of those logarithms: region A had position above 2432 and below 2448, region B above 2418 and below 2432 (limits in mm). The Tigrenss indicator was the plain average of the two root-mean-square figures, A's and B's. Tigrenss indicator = 1.819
